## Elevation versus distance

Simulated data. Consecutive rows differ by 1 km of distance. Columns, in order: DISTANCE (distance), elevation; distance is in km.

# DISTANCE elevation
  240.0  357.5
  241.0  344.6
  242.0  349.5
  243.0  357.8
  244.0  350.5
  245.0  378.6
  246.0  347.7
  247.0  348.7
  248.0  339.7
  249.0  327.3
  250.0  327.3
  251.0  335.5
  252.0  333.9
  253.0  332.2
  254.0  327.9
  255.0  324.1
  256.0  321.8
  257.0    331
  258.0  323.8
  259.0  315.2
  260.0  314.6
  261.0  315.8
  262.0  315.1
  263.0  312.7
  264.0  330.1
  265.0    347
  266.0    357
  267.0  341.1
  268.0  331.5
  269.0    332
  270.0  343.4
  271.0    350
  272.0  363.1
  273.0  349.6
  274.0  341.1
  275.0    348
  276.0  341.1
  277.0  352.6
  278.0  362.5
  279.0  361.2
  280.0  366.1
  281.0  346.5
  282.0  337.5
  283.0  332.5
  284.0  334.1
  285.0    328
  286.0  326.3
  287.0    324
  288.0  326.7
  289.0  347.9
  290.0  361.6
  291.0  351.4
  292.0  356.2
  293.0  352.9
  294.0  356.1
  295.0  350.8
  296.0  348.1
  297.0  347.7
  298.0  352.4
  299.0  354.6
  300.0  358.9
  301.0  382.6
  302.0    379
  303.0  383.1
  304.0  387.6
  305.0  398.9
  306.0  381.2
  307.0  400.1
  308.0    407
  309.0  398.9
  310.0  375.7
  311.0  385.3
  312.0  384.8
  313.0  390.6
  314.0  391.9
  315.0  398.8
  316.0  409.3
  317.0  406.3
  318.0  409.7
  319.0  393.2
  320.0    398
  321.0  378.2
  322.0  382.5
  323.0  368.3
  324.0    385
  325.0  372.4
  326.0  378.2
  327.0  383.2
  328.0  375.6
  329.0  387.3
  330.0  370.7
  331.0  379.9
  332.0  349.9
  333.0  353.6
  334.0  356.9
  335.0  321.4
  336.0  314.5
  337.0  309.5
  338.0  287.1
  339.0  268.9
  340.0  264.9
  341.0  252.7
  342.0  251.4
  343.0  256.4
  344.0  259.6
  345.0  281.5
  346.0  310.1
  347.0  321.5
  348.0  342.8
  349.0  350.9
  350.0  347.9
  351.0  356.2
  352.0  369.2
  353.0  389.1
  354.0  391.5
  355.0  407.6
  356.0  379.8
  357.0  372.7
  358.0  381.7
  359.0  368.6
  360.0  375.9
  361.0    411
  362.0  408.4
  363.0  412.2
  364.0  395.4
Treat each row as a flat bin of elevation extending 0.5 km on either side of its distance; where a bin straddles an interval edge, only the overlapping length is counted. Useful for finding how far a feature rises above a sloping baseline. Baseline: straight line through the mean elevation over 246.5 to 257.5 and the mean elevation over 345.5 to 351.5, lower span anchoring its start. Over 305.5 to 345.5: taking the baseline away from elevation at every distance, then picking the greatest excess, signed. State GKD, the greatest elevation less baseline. 74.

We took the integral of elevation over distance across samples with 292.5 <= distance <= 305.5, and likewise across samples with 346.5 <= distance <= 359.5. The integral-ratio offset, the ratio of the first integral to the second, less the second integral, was -4779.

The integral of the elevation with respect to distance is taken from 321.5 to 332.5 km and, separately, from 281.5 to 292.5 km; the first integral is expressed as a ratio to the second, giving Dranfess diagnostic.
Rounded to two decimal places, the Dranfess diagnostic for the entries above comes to 1.11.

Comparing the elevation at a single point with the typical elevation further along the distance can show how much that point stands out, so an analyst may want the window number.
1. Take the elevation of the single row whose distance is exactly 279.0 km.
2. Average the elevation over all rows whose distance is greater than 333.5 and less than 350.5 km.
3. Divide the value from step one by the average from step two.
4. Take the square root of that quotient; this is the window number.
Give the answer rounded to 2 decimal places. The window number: 1.10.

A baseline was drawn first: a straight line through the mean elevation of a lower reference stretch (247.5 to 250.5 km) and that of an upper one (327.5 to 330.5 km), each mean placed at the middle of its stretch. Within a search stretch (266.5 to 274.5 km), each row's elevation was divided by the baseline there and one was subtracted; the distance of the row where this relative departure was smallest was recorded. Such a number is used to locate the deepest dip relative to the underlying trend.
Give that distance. 269.0 km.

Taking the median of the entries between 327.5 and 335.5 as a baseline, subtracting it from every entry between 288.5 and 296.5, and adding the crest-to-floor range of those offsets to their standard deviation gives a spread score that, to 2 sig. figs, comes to 18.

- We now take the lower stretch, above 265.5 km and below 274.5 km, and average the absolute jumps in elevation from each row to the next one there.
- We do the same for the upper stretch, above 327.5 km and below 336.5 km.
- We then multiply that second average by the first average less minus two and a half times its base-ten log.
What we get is 181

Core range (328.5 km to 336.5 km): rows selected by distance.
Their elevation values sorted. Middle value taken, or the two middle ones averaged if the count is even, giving 355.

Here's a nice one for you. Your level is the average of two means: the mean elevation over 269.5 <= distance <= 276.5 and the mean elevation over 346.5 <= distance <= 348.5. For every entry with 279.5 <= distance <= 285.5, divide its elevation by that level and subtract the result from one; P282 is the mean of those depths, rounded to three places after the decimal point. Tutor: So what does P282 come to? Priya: -0.002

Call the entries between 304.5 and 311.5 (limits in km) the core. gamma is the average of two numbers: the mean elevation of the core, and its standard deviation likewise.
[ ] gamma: 202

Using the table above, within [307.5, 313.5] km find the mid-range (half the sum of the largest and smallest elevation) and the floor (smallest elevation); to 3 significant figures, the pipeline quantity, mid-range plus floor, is 767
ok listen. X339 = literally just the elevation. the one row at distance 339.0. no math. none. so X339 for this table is 268.9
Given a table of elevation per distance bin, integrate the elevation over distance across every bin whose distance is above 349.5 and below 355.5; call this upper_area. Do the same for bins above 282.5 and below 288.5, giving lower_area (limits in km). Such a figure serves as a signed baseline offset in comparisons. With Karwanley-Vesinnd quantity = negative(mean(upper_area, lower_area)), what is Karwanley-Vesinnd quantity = -2117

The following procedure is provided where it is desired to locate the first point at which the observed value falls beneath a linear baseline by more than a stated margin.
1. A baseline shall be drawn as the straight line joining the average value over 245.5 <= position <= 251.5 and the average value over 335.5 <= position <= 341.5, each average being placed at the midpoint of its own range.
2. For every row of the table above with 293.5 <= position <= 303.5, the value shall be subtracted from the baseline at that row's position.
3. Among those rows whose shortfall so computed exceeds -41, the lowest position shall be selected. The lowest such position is 296.0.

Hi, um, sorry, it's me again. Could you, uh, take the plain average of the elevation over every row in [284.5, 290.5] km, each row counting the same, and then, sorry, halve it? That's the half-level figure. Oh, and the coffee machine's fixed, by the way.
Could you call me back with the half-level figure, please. 168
